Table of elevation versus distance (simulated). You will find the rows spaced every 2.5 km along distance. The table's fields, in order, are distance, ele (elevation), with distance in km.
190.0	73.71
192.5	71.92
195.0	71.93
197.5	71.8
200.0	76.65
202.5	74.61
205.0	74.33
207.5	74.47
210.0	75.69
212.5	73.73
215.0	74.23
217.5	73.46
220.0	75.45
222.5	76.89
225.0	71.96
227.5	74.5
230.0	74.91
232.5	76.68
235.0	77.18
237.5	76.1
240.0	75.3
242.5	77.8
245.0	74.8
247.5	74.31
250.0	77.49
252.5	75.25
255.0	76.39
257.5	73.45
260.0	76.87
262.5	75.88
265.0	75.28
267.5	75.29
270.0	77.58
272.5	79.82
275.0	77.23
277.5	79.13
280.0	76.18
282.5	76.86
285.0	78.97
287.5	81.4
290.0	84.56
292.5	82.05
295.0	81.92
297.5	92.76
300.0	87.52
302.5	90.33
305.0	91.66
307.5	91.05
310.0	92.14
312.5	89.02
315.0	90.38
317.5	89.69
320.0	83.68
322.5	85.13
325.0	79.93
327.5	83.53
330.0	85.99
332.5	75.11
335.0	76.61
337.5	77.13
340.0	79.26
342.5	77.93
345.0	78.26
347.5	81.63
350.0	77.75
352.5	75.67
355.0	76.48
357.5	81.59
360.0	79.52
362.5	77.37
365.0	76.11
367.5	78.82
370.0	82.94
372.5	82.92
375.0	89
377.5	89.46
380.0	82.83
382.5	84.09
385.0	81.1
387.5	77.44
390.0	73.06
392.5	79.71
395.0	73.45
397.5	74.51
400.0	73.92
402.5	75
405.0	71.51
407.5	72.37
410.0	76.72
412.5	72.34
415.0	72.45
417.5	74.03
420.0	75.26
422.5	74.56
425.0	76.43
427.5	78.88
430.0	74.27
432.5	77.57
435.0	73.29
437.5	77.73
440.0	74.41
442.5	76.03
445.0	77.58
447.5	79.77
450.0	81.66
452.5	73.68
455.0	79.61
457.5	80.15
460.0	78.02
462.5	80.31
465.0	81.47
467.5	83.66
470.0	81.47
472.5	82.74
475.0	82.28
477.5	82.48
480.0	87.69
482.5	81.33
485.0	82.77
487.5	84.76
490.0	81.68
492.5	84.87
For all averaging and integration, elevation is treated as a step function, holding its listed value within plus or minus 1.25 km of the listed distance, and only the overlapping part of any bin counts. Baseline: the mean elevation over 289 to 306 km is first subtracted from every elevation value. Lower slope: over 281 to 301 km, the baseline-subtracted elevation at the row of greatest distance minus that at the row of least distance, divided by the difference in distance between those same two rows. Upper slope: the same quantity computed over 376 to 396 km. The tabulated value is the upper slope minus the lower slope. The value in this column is -1.5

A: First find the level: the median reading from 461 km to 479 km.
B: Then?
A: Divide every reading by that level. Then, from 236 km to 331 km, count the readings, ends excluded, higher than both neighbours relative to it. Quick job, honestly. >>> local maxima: 12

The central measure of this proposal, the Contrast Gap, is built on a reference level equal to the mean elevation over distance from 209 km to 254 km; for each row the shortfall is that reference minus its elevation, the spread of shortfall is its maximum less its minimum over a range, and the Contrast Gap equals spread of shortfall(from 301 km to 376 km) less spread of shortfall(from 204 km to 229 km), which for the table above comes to 12.1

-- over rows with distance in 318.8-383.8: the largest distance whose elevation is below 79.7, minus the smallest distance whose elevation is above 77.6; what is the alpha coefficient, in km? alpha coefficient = 47.5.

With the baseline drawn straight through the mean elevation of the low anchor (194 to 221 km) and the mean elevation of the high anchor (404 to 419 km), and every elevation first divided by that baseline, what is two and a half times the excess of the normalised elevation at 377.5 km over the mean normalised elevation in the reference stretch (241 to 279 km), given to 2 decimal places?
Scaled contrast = 0.46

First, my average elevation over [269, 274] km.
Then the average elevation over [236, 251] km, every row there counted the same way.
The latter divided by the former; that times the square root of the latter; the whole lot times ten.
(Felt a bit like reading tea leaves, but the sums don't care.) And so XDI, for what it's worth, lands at 84.1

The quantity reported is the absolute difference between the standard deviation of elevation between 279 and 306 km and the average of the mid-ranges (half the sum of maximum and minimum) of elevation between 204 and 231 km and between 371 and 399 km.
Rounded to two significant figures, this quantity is 72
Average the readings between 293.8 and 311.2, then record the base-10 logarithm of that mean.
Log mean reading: 1.95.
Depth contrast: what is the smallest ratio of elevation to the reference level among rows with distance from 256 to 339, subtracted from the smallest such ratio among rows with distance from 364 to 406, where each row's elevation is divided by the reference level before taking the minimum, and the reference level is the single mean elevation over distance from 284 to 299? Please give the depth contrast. -0.023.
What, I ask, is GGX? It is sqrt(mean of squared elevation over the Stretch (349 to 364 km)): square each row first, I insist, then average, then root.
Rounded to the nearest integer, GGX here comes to 78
